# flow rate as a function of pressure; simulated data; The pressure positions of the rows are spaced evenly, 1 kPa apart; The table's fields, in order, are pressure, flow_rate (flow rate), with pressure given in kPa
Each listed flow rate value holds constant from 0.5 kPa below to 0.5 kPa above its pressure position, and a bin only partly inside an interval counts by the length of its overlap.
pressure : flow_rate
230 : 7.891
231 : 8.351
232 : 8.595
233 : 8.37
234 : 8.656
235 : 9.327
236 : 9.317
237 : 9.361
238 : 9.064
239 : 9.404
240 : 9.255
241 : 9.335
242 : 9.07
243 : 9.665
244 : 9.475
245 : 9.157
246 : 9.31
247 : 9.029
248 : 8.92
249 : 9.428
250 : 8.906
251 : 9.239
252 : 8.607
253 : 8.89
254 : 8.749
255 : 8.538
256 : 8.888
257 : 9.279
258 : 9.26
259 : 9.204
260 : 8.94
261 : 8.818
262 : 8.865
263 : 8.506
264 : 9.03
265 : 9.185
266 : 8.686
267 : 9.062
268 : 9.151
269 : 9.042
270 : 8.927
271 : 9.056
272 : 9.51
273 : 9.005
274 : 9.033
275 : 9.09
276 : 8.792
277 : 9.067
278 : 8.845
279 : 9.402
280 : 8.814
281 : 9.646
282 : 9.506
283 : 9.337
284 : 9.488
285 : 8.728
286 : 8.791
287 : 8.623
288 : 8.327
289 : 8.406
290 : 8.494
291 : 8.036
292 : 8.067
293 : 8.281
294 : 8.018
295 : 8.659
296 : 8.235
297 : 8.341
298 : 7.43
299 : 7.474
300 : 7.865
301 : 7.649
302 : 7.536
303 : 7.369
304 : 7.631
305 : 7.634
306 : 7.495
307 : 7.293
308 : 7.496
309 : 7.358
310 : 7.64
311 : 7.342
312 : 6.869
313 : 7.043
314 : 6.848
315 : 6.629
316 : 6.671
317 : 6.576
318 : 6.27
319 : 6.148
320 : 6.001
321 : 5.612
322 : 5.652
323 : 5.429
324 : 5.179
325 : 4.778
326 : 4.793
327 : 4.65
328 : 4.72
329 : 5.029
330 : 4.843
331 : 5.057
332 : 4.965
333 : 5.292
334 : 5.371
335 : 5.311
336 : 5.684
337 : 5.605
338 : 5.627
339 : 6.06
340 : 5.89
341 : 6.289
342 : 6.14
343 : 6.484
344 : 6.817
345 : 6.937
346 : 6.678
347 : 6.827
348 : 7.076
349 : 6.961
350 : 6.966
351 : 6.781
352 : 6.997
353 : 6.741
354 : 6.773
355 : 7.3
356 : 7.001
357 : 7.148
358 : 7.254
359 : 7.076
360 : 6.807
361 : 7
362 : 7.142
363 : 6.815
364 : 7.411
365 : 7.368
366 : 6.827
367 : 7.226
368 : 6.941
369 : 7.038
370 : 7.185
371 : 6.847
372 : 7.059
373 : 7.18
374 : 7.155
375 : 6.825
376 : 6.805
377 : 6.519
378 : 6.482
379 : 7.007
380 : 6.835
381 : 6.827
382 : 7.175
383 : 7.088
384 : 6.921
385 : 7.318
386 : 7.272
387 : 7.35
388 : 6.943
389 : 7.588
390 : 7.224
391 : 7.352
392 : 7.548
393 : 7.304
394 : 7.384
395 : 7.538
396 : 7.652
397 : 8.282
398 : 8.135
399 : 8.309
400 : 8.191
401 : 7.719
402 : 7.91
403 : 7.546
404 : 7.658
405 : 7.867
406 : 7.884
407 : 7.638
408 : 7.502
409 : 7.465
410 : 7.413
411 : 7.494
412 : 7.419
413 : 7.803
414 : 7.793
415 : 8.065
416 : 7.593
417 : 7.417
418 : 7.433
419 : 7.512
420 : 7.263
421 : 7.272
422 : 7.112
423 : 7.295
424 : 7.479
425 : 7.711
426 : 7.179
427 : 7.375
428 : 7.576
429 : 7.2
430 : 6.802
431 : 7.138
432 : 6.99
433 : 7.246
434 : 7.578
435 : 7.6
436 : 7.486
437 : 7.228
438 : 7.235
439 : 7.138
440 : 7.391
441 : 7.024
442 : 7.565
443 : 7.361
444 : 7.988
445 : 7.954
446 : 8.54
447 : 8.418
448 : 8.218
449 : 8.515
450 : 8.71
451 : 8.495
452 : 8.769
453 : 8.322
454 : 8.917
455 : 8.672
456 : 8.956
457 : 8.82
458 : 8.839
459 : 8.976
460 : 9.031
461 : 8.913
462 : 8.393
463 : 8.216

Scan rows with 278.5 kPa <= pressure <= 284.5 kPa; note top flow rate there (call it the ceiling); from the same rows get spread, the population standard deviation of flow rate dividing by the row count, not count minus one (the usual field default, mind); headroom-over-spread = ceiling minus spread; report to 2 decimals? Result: 9.38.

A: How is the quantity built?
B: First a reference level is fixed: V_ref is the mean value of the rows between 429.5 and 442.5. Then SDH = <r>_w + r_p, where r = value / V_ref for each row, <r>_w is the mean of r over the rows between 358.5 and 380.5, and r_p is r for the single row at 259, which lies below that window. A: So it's 2.23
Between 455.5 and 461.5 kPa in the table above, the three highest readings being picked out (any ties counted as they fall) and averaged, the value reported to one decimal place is 9.0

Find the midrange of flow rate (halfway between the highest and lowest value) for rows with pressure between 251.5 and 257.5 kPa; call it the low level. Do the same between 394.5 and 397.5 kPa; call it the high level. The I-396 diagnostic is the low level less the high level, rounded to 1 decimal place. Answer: 1.0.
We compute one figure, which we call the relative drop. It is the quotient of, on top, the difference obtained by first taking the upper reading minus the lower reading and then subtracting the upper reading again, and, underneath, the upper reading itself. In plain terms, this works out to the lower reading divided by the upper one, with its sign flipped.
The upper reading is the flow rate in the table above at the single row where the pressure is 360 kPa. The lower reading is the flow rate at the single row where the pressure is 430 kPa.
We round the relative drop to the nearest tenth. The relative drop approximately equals -1.0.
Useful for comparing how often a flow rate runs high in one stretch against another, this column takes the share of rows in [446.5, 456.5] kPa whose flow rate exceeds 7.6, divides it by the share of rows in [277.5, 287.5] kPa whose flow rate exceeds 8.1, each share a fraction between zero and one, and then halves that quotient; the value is 0.50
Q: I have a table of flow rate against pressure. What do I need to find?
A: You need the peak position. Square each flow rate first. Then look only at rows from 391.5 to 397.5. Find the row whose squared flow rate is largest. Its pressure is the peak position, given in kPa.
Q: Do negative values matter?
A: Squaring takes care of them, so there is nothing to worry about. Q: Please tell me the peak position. 397 kPa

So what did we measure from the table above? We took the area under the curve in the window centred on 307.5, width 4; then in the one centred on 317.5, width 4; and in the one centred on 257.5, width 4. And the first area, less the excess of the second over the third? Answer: 41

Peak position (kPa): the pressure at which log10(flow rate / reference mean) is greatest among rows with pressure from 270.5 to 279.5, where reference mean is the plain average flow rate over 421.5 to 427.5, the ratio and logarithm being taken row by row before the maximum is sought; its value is 272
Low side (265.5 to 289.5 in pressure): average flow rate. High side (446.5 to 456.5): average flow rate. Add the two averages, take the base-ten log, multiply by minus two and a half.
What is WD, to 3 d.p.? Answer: -3.115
